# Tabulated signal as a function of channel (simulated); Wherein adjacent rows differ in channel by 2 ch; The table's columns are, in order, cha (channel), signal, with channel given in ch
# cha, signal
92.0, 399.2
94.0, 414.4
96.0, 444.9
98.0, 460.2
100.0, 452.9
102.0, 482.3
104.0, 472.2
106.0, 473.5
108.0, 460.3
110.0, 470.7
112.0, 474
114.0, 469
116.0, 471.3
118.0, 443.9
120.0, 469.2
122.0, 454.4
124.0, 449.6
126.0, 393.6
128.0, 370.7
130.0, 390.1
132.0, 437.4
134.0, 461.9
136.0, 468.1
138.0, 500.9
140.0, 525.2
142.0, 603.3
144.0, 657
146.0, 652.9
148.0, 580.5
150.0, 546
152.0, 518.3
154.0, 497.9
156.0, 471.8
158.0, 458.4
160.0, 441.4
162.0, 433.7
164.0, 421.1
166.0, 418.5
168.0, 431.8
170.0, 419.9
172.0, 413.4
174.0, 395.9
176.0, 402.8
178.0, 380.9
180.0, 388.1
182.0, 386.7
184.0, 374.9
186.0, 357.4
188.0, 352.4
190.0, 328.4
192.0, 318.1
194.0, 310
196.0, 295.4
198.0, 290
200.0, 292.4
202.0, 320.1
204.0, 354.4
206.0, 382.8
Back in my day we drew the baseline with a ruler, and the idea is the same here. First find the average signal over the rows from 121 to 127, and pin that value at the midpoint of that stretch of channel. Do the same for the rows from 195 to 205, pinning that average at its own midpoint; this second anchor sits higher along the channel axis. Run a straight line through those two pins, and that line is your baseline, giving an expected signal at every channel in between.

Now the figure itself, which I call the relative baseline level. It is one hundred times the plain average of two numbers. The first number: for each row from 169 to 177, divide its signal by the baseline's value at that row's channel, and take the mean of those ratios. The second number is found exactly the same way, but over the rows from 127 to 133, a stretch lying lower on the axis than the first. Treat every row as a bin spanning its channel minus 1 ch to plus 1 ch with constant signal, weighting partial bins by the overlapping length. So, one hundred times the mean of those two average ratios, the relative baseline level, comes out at 105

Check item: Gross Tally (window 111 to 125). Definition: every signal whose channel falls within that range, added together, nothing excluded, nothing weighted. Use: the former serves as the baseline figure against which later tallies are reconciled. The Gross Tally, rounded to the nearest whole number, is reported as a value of 3231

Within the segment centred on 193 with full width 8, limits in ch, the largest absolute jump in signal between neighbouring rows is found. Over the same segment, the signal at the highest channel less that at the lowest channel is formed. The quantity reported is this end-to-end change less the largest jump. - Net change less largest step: -48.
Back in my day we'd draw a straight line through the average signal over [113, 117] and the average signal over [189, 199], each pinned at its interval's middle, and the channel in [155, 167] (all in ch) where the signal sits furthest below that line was 164.0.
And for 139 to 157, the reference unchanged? 156.0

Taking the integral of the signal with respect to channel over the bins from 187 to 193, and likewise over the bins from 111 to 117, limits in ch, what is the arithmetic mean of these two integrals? 2413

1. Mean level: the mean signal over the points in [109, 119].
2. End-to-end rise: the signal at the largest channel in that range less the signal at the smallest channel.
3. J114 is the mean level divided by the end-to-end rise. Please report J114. -17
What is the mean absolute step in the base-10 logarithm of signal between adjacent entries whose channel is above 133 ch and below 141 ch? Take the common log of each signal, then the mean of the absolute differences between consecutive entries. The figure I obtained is 0.019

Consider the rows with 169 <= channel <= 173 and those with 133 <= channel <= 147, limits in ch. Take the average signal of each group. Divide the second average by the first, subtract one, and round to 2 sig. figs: 0.33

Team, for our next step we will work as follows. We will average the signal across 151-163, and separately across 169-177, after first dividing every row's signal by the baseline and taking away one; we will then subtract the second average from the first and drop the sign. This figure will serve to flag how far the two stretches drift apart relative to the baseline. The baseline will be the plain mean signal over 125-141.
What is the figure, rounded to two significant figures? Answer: 0.14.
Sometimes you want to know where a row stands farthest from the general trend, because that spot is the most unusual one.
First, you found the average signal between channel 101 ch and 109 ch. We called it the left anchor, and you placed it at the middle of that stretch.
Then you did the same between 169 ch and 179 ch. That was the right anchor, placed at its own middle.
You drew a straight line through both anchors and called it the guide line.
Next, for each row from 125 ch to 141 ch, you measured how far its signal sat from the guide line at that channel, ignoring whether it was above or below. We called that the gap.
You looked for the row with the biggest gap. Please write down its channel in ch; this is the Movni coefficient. 140.0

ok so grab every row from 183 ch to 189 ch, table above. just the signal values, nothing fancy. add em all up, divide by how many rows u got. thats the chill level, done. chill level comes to 362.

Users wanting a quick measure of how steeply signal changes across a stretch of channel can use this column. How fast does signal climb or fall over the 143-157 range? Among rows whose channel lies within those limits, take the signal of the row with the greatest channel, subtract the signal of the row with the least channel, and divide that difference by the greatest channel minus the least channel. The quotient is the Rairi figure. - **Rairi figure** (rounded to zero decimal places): -15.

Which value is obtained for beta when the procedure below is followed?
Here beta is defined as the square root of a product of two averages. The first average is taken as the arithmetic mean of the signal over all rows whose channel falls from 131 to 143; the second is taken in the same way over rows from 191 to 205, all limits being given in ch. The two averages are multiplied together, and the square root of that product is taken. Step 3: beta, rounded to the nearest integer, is 394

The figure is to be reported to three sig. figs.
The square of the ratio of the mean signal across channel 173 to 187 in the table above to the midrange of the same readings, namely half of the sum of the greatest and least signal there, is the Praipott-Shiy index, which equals 1.02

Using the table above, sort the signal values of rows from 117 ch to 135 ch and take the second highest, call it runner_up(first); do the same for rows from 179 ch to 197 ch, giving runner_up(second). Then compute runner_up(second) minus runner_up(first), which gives -75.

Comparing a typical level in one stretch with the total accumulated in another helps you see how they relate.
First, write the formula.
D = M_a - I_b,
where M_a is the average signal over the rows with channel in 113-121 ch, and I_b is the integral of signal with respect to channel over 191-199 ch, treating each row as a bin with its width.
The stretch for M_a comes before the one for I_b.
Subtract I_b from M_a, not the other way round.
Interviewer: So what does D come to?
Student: -1964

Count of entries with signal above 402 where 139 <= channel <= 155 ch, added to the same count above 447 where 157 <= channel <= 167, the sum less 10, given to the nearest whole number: -1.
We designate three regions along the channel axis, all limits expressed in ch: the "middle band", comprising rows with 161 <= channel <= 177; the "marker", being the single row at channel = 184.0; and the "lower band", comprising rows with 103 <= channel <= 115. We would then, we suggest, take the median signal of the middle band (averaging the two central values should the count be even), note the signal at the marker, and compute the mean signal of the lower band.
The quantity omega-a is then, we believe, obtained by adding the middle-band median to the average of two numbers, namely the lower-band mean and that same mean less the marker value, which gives 702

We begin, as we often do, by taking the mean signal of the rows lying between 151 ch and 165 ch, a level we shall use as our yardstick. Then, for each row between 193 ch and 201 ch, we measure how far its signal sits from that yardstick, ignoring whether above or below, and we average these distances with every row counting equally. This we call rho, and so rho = 166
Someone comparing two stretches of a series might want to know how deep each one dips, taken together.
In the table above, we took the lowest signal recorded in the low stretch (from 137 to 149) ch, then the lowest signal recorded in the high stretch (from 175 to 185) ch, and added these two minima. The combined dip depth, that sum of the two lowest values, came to 876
